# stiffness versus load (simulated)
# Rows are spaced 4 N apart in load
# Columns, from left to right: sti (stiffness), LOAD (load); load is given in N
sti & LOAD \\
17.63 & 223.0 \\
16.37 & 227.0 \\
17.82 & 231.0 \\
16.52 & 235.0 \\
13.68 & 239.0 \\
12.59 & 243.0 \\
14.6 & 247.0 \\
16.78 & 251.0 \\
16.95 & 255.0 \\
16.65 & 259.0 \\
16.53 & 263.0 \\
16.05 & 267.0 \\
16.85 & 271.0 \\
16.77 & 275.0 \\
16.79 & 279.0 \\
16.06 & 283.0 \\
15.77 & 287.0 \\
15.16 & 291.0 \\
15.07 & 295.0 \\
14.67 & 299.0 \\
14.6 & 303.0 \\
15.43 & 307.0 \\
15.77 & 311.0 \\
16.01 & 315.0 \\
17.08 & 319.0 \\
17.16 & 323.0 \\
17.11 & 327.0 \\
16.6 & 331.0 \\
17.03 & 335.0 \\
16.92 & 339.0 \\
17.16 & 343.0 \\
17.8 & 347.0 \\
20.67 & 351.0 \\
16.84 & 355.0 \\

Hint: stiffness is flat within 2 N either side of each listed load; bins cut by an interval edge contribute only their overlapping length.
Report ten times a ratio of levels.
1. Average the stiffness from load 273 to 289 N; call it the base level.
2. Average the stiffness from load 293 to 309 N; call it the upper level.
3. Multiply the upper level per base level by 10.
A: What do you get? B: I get 9.14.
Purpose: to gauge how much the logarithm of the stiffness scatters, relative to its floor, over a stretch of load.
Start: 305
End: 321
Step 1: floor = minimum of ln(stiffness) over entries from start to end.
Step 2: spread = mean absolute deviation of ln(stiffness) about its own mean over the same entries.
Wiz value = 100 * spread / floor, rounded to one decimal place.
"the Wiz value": 1.1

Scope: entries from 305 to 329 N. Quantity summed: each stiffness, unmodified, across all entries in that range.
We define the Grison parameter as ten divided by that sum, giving 0.101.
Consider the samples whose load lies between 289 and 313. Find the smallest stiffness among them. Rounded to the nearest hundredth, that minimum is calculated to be 14.60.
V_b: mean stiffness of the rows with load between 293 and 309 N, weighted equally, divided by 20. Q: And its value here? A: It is 0.75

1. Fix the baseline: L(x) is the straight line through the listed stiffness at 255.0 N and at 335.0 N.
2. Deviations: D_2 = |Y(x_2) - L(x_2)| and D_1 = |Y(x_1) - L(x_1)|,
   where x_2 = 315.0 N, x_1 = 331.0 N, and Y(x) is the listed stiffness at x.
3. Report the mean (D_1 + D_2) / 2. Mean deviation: 0.71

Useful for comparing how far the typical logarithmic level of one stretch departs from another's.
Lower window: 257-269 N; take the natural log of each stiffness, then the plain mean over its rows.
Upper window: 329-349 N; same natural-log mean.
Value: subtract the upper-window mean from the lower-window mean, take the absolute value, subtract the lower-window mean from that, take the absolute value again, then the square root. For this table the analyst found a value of 1.66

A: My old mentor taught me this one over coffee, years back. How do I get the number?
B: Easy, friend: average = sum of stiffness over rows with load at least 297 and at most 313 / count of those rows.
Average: 15.1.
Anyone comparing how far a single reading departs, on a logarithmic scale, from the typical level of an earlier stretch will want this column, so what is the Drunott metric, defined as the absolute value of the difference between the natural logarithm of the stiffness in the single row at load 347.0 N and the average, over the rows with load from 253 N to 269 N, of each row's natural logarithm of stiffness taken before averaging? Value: 0.07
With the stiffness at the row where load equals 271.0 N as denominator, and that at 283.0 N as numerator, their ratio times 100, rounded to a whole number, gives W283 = 95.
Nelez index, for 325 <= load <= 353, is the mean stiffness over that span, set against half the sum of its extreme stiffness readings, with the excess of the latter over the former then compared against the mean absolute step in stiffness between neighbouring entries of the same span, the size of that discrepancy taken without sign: 0.2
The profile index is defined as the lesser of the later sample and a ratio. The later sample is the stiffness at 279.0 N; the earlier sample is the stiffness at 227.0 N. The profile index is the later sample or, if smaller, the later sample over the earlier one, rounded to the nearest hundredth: 1.03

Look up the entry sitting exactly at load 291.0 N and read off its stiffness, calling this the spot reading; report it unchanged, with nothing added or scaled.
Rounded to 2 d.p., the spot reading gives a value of 15.16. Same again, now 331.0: 16.60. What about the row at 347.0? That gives 17.80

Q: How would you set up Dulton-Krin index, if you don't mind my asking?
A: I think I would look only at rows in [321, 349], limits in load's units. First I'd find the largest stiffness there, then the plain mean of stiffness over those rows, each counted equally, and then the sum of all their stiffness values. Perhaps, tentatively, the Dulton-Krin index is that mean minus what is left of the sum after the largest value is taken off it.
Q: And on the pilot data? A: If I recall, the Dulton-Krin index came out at -85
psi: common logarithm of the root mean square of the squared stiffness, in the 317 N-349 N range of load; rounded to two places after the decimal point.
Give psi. 2.47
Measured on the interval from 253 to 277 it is 2.44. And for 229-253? 2.39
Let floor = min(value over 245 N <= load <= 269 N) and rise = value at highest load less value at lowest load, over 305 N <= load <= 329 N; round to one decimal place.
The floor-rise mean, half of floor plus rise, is 8.1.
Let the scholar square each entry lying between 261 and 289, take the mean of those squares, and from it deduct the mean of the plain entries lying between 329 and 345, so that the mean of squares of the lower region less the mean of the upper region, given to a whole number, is 252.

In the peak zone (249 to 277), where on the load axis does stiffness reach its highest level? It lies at 255.0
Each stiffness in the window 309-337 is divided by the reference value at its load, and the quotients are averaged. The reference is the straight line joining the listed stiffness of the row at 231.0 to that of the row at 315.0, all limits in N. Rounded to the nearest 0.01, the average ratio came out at 1.05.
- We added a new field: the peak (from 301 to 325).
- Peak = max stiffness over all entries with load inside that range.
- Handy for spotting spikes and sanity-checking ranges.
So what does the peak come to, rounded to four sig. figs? 17.16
